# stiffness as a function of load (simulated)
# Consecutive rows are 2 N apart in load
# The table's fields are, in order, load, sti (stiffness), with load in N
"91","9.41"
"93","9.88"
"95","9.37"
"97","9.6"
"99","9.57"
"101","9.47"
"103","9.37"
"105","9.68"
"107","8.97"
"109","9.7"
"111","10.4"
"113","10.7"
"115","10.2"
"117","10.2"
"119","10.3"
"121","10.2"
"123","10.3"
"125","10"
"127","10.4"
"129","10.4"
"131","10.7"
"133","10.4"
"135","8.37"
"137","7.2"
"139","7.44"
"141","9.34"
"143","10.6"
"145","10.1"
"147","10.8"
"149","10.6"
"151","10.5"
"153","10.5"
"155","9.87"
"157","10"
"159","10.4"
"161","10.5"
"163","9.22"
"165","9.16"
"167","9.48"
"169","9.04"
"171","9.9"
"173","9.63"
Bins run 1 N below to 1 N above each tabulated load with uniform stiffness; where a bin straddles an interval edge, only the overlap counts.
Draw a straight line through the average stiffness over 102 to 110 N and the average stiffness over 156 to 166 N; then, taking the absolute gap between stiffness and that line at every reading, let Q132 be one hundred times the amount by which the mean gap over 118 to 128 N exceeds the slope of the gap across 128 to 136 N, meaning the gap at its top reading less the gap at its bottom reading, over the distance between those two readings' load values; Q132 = 60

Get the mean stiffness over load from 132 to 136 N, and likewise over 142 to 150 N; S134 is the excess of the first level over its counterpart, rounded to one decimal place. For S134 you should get -1.1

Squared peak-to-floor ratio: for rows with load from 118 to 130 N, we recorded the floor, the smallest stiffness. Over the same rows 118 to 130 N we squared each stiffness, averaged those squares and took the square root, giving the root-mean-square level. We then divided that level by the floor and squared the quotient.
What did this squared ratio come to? 1.05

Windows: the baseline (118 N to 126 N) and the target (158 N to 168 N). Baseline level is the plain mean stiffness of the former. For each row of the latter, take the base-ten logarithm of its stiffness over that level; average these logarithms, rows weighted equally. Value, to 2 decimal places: -0.02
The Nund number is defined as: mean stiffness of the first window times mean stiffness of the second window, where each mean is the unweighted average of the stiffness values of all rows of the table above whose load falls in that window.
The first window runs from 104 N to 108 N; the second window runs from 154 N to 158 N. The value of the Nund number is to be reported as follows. 93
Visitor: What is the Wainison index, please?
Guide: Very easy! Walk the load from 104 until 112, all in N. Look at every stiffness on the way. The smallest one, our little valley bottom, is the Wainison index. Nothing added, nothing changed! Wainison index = 8.97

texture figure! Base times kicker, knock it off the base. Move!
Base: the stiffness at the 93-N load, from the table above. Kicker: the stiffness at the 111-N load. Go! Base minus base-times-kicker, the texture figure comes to -93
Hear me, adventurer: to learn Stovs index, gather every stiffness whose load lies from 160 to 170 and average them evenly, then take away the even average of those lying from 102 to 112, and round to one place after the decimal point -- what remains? -0.1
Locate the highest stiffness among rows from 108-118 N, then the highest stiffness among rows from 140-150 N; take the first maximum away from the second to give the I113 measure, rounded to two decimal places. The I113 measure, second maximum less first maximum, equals 0.10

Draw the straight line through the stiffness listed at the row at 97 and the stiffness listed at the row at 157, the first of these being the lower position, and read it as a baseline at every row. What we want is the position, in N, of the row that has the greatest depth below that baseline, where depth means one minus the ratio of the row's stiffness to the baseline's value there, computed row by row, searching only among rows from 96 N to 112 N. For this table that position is 107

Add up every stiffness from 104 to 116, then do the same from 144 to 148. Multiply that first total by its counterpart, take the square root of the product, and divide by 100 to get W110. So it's 0.35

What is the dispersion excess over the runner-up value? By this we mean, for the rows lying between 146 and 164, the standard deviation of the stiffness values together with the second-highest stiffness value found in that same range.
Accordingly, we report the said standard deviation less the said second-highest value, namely -10.1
